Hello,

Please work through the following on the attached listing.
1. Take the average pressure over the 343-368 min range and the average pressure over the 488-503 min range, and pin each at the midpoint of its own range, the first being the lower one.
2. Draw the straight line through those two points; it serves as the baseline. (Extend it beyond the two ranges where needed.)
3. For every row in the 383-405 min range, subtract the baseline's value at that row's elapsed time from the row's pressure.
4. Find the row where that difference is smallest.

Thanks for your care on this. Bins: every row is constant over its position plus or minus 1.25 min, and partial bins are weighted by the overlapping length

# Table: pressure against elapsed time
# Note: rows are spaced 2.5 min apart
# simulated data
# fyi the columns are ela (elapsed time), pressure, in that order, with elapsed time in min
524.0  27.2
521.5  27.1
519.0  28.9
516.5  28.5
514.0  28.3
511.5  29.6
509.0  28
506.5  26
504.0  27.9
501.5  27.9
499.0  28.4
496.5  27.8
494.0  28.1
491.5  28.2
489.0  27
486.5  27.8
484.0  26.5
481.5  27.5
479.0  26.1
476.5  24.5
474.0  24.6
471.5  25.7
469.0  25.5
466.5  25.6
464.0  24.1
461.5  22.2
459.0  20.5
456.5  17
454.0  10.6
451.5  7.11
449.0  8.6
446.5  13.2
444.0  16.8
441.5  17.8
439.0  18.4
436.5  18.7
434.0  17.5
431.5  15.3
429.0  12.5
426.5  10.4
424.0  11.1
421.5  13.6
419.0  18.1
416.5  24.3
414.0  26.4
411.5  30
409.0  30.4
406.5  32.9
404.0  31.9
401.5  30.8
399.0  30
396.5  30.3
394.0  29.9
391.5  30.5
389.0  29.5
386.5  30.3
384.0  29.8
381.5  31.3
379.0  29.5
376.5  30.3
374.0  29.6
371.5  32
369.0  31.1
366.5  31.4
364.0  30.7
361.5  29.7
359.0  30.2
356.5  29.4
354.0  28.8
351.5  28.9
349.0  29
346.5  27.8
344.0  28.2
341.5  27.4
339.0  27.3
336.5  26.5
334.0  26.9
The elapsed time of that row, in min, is 389.0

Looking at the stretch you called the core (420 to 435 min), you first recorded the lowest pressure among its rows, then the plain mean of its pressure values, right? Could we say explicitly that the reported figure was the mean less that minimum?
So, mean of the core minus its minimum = 3.0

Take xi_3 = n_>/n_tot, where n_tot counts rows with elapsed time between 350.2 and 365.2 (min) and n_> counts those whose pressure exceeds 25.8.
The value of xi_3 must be 1.00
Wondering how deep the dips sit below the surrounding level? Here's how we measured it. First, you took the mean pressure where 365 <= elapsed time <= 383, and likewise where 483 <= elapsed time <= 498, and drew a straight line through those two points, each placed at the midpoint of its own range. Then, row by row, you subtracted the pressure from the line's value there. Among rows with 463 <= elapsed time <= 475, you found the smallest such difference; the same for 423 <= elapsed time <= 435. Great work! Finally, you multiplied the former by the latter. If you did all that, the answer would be 28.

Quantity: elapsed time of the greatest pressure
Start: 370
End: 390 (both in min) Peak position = 371.5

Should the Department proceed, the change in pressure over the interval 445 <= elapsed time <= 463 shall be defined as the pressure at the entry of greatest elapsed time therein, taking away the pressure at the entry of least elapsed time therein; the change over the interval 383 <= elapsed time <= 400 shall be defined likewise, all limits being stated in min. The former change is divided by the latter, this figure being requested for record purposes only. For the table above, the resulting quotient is 45.0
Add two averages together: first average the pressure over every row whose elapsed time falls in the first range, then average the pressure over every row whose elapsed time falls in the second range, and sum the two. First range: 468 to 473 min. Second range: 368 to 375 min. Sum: 56.5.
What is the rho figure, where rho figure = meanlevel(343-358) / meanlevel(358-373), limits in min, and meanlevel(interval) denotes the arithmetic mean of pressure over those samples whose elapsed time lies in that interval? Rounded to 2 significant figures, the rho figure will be 0.93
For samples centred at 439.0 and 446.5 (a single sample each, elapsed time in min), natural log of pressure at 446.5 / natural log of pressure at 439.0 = 0.89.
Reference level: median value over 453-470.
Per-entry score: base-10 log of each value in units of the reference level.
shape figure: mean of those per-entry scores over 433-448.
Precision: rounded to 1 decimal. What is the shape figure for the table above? -0.1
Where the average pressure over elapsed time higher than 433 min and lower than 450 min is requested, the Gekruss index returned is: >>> 16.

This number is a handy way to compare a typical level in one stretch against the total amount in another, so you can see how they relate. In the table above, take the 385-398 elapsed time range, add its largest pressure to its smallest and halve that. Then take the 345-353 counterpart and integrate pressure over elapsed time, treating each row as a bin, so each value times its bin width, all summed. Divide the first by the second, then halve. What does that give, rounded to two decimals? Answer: 0.07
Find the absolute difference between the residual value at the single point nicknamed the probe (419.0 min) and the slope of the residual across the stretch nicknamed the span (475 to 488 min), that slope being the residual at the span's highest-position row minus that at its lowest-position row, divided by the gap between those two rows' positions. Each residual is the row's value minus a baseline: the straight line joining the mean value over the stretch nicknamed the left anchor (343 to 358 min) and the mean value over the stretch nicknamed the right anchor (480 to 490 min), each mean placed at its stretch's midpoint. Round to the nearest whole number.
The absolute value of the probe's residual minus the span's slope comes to 10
